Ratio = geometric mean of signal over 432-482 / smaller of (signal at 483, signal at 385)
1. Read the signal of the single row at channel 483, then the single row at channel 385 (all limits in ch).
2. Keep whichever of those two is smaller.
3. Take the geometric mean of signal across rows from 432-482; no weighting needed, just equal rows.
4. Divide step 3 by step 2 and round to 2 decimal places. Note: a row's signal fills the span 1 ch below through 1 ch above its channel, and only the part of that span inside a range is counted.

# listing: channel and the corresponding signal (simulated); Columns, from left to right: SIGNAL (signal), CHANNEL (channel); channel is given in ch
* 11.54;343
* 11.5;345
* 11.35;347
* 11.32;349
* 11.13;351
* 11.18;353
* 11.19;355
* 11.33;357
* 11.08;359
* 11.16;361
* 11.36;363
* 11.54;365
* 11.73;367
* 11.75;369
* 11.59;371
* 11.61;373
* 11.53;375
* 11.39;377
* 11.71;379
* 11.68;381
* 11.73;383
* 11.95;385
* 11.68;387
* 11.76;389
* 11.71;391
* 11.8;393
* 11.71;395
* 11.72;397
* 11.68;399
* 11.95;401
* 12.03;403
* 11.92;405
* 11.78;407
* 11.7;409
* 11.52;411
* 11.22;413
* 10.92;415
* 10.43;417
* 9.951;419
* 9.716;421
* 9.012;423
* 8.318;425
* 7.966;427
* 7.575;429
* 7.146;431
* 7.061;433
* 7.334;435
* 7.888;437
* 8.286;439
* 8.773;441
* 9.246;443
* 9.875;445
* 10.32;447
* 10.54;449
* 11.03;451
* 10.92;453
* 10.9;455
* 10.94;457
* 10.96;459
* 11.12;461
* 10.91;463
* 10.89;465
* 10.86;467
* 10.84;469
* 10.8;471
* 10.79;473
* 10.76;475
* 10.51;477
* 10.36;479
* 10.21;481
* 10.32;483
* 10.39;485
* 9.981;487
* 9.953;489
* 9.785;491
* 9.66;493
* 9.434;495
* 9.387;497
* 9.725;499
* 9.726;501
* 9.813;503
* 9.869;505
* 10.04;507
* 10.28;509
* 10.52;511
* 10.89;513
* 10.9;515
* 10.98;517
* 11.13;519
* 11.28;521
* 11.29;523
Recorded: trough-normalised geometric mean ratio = 0.97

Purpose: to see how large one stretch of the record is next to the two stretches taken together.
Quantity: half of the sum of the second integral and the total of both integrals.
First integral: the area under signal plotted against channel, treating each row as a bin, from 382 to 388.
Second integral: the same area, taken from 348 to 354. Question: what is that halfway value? 103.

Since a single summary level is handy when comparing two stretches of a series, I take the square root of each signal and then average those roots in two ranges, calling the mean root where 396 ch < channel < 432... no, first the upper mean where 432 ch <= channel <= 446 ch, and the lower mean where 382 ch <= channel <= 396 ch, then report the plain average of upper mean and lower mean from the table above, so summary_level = 3.16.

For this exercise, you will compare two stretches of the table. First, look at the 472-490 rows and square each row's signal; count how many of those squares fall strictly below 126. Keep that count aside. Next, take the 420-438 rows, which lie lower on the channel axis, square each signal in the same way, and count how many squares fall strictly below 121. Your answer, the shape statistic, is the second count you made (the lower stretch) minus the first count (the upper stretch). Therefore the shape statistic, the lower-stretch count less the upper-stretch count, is 0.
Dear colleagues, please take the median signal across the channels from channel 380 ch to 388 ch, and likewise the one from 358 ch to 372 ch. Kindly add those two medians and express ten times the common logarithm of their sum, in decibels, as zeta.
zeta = 13.7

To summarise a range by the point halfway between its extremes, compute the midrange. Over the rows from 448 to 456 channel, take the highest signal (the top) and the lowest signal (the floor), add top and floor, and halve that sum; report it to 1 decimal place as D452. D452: 10.8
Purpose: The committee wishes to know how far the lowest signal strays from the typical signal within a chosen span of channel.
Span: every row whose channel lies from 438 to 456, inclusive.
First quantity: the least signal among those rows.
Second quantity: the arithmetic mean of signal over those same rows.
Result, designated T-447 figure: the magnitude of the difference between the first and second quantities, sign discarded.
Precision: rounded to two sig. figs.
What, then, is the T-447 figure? 1.7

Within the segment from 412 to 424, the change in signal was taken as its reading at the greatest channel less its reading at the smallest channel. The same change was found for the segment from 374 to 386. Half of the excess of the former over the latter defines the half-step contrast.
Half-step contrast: -1.3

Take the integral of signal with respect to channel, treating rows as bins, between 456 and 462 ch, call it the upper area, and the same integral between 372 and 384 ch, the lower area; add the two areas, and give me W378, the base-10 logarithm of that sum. 2.31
